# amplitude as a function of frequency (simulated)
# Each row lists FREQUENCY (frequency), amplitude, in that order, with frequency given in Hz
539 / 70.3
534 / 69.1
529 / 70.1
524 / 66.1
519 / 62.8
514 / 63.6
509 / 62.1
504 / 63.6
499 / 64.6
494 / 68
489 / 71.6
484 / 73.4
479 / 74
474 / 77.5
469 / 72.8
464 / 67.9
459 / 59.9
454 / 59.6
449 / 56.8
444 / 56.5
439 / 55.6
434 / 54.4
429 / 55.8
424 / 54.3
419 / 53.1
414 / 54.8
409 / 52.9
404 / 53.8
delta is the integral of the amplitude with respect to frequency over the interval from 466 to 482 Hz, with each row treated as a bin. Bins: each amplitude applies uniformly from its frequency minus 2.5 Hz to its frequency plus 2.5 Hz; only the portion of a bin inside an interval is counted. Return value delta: 1192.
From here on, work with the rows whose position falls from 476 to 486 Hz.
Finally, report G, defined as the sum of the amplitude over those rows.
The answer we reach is 147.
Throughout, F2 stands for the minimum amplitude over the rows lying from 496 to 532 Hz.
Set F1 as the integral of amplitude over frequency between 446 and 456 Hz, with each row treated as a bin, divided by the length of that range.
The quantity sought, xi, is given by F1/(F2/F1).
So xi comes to 54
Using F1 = 58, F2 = 62.1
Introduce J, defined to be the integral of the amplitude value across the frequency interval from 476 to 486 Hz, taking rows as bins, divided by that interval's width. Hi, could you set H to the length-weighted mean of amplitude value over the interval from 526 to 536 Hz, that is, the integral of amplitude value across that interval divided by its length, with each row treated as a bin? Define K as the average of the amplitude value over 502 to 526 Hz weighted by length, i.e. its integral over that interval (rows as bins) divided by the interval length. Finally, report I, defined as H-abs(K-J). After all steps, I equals 59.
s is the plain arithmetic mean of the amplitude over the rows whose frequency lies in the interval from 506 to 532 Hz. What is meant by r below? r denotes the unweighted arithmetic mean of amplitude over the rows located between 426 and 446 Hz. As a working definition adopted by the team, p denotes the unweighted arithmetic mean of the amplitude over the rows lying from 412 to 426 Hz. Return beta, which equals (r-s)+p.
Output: 45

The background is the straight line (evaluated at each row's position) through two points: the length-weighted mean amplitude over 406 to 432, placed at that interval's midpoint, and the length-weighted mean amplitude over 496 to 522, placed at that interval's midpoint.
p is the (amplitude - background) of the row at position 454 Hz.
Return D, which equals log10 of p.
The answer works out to 0.3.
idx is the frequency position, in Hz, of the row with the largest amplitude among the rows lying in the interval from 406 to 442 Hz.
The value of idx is 429 Hz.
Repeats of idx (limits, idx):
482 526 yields 484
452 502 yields 474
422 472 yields 469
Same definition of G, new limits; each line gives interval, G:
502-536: 457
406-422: 161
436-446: 112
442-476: 451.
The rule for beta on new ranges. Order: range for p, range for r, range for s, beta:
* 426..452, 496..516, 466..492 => 45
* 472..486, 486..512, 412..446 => 86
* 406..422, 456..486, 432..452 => 69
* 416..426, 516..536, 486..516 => 55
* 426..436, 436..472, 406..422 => 63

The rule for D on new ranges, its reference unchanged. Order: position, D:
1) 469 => 1.1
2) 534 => 0.5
